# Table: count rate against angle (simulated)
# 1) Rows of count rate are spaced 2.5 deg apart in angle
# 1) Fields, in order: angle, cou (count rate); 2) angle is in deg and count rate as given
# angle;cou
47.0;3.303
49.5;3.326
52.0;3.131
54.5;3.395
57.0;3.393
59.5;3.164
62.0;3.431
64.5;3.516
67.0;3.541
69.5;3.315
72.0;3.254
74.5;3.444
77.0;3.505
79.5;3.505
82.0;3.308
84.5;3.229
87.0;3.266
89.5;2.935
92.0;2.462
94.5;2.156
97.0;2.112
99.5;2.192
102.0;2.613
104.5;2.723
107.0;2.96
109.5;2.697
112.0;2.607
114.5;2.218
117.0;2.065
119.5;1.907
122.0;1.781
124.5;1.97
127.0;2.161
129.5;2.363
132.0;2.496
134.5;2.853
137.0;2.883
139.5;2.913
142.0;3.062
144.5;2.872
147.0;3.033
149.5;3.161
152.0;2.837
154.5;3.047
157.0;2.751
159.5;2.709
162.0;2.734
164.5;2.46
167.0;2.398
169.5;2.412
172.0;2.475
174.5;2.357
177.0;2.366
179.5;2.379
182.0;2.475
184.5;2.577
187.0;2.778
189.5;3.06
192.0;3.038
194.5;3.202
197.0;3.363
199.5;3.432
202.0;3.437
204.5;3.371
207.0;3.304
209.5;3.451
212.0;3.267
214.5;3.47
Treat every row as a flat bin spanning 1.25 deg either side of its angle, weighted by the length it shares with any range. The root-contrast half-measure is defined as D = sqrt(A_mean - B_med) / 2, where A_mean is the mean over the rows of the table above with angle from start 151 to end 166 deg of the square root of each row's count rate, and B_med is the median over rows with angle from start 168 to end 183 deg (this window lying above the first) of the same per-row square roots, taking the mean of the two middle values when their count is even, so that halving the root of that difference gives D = 0.17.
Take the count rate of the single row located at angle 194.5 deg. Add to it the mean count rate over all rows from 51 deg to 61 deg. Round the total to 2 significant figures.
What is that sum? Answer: 6.5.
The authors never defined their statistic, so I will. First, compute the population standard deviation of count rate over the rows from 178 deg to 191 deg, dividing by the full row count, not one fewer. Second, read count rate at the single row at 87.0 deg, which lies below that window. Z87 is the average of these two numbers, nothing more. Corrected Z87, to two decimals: 1.75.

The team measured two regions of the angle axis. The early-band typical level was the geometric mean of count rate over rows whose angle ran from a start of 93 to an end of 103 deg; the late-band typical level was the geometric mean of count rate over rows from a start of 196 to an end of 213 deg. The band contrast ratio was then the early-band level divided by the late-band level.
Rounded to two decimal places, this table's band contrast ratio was 0.67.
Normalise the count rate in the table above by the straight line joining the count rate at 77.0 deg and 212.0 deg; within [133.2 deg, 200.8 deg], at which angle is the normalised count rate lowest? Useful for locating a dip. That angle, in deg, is 174.5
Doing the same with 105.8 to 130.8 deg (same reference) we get 122.0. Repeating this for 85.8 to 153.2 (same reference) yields 122.0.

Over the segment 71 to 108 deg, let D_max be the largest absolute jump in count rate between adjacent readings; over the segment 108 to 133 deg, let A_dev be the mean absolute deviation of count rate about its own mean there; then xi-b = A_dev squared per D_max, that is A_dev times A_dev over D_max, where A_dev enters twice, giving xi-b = 0.13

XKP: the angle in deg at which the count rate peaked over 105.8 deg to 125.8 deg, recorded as 107.0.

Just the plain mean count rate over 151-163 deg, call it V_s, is 2.8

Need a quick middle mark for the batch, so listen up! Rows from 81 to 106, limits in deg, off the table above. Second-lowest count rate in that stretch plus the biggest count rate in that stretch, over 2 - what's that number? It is 2.73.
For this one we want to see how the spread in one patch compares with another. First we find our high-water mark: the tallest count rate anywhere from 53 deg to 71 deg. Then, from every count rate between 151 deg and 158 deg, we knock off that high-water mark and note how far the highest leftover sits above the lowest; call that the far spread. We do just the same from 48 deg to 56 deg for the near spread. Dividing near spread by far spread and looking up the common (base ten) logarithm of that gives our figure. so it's -0.05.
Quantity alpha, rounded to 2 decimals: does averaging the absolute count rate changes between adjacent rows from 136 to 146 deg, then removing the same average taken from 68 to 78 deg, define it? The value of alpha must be 0.02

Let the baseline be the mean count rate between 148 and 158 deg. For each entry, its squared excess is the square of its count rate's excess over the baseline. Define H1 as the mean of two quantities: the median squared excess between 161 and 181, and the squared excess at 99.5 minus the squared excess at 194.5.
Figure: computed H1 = 0.4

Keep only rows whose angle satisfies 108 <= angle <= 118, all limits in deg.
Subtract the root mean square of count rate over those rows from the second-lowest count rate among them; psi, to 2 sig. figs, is -0.19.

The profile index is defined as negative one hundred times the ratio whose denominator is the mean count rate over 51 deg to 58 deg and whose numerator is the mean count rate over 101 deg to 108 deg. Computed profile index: -84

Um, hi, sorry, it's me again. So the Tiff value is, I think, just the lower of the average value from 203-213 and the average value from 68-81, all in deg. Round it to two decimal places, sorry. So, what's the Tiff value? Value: 3.35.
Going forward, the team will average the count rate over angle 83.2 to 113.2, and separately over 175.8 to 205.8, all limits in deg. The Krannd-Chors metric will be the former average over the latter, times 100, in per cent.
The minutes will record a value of 90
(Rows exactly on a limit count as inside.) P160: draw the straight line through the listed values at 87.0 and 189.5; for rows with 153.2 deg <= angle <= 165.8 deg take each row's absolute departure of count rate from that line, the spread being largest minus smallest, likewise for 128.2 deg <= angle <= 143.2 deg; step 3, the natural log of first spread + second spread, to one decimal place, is 0.3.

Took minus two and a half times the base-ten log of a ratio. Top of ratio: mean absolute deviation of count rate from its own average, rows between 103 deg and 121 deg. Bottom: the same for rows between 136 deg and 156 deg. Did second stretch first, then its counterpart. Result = -1.3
